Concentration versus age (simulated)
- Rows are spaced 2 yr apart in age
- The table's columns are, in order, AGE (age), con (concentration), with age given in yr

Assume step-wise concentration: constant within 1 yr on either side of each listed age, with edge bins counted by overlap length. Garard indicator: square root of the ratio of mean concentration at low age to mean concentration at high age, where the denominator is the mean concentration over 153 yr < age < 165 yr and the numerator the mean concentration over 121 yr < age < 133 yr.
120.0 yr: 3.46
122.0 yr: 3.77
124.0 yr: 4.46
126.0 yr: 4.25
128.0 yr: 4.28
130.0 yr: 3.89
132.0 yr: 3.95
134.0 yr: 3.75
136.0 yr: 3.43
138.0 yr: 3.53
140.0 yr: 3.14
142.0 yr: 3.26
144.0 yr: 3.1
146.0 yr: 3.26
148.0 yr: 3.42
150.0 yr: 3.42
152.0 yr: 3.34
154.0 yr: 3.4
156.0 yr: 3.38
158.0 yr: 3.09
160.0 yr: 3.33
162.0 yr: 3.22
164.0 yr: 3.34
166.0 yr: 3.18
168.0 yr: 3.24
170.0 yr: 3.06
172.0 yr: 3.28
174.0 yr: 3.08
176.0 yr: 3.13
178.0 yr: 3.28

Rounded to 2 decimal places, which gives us 1.12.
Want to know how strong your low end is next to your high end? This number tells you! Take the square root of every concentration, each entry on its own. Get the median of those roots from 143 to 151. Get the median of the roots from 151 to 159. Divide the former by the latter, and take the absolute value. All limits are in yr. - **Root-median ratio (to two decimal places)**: 1.00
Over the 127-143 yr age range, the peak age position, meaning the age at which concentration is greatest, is 128.0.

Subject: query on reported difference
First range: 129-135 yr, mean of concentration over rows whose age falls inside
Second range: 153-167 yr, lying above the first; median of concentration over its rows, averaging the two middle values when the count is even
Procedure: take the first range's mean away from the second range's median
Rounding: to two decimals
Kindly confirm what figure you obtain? -0.53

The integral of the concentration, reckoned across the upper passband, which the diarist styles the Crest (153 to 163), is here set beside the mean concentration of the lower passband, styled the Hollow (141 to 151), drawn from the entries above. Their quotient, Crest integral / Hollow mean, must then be 10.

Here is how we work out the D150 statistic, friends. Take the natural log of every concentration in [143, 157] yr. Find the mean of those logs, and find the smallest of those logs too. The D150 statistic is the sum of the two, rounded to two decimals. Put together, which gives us 2.33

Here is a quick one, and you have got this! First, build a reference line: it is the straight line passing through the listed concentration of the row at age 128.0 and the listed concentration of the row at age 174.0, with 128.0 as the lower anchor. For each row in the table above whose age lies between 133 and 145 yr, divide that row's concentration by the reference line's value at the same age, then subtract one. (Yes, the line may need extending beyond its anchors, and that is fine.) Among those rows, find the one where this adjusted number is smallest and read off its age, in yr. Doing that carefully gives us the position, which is 140.0 yr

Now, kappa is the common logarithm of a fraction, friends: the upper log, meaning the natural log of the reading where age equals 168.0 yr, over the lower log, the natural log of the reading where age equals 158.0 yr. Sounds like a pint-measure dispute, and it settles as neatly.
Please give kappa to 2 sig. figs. 0.018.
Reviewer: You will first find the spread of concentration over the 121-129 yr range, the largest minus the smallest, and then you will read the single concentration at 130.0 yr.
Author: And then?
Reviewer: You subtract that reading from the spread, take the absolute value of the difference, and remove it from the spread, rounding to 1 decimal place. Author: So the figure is -2.5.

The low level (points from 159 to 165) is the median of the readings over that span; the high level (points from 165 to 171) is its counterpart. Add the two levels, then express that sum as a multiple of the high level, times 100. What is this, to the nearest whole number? 205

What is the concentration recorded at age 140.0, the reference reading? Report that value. 3.14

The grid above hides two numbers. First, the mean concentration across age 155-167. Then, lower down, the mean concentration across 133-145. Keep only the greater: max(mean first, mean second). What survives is 3.4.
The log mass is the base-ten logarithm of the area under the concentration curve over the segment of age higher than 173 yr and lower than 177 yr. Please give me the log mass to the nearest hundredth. 1.09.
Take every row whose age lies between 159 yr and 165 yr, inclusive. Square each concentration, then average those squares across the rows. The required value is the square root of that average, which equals 3.30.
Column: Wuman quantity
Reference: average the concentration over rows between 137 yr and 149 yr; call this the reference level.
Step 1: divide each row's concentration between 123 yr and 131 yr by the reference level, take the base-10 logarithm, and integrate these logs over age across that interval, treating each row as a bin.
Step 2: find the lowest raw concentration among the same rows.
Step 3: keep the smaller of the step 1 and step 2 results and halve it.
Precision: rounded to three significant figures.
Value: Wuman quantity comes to 0.433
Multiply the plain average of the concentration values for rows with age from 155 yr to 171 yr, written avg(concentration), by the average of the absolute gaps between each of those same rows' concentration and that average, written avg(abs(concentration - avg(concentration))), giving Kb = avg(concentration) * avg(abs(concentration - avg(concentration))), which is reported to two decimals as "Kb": 0.30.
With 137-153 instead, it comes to 0.39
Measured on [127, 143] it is 1.15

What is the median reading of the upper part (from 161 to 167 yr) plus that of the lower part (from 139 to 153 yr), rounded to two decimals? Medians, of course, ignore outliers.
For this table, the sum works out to 6.48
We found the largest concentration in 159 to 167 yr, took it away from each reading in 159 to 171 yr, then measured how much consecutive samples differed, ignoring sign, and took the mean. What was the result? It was 0.126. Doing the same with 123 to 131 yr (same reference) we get 0.210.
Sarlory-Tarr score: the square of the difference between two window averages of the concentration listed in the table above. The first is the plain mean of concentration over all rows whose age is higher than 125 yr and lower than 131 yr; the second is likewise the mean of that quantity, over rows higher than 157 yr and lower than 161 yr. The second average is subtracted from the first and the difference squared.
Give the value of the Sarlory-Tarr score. 0.9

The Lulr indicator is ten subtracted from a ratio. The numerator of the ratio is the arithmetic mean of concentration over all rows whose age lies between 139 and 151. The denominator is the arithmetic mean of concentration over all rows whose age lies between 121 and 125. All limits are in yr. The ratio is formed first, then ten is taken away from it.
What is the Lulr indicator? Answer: -9.21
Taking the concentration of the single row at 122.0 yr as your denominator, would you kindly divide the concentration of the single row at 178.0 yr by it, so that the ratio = 0.87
